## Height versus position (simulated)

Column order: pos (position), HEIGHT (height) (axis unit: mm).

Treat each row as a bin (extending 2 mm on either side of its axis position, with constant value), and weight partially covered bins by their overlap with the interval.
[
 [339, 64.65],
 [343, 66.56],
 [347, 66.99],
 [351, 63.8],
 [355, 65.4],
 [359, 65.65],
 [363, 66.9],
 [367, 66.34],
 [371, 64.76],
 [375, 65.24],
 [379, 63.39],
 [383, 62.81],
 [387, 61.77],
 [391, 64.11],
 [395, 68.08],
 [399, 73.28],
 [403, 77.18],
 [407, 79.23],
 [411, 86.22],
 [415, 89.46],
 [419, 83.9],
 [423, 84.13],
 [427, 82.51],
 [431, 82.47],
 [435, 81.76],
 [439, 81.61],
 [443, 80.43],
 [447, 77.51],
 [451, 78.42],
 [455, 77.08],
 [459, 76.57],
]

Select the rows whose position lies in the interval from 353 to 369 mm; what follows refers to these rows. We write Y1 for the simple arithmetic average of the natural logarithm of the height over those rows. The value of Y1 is 4.19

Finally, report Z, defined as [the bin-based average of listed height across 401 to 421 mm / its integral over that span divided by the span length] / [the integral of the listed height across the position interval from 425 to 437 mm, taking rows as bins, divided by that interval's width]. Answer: 1.0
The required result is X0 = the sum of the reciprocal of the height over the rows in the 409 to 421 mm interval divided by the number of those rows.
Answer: 0.0116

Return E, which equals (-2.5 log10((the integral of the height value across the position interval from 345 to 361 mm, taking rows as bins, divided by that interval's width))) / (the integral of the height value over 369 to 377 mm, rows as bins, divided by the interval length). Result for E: -0.0698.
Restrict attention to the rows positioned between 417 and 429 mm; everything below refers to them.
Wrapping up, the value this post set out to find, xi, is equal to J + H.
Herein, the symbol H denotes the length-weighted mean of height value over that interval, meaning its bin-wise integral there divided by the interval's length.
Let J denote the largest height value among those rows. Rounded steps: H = 84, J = 84.13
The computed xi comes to 168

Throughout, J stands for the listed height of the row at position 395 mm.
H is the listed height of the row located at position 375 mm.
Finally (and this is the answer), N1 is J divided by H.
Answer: 1.04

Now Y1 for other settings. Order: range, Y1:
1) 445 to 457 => 4.35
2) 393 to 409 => 4.31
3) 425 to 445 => 4.40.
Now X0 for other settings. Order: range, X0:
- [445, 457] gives 0.0129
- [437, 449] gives 0.0125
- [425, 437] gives 0.0122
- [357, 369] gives 0.0151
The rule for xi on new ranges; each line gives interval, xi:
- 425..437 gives 165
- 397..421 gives 171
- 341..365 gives 133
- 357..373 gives 133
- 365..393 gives 130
